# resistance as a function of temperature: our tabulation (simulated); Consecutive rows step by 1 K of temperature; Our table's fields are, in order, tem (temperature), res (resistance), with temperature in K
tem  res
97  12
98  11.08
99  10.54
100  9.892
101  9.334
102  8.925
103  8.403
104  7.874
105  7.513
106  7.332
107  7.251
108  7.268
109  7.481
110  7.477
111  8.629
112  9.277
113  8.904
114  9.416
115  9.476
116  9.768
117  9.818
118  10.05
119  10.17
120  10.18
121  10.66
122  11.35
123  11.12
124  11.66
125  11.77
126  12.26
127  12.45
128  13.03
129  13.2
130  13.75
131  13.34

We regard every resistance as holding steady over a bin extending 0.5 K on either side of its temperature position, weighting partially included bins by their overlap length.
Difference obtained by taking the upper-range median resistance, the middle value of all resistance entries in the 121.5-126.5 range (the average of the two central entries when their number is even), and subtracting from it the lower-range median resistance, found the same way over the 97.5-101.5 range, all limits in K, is 1.4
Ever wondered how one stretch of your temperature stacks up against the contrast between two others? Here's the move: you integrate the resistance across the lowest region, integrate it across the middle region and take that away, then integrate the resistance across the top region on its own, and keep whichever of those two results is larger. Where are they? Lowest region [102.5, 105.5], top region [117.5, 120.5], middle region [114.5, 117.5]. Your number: 30.4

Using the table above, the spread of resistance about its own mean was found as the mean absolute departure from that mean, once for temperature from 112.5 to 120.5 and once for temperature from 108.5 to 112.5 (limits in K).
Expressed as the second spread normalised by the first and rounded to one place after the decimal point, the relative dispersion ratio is 2.1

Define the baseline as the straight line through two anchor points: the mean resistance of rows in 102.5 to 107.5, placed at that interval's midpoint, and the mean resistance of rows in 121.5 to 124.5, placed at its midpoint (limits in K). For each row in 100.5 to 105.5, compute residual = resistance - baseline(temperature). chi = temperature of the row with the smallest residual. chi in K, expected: 105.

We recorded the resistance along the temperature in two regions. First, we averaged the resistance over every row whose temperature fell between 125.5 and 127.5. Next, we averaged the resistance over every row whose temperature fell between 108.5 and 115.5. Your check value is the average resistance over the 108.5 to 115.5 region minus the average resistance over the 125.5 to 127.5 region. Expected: -3.7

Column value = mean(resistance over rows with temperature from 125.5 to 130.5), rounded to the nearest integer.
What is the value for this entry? 13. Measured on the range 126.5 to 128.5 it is 13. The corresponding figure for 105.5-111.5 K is 8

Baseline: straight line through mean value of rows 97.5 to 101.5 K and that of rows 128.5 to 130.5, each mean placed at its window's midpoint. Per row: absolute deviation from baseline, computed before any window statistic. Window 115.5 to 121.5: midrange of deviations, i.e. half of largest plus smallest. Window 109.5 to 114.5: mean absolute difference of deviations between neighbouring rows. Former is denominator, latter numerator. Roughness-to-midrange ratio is 0.29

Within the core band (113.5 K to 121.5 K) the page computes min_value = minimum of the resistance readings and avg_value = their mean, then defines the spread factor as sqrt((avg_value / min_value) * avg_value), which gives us 3.24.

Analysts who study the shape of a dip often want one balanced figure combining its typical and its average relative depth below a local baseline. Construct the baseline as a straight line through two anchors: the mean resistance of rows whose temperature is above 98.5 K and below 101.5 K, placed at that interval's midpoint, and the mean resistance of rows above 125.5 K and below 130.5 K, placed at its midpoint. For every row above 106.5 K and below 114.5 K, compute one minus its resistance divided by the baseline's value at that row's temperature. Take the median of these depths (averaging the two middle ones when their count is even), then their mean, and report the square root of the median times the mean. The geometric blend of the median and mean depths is 0.26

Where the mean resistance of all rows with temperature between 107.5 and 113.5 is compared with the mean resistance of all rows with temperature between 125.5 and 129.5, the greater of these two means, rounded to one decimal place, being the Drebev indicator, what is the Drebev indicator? 12.7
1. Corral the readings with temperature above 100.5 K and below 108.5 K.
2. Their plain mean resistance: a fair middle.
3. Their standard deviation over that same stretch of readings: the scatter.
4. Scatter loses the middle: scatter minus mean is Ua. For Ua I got -7.2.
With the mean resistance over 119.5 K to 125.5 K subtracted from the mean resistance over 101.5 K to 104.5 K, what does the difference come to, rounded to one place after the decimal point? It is -2.7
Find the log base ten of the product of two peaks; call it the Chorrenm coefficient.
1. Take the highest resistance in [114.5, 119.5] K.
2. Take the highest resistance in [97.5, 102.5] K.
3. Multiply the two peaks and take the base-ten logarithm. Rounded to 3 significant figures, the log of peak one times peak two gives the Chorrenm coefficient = 2.05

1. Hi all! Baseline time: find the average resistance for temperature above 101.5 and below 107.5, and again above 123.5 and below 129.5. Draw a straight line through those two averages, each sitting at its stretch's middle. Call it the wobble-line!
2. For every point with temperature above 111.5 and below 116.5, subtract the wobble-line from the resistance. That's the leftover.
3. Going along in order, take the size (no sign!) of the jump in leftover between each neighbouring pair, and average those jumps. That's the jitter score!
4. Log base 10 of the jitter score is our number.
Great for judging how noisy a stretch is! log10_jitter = -0.6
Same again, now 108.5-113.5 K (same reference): -0.3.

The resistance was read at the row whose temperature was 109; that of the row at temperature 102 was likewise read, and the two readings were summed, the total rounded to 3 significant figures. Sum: 16.4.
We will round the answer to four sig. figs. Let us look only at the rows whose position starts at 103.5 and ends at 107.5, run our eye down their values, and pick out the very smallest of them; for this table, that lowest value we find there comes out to 7.251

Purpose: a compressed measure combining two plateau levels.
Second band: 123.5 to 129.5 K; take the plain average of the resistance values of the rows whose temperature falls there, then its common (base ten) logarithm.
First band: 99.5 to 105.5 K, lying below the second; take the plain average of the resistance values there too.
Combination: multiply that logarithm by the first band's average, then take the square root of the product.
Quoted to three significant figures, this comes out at 3.08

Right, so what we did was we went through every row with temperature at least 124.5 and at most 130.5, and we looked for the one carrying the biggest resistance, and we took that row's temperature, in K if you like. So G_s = 130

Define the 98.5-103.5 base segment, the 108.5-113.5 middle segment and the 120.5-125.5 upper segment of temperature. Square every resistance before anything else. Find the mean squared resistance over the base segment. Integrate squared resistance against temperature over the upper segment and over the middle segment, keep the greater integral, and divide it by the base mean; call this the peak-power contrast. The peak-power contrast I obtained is 7.2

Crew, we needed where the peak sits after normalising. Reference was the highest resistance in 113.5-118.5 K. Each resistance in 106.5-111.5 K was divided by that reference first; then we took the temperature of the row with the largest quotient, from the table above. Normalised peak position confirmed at 111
